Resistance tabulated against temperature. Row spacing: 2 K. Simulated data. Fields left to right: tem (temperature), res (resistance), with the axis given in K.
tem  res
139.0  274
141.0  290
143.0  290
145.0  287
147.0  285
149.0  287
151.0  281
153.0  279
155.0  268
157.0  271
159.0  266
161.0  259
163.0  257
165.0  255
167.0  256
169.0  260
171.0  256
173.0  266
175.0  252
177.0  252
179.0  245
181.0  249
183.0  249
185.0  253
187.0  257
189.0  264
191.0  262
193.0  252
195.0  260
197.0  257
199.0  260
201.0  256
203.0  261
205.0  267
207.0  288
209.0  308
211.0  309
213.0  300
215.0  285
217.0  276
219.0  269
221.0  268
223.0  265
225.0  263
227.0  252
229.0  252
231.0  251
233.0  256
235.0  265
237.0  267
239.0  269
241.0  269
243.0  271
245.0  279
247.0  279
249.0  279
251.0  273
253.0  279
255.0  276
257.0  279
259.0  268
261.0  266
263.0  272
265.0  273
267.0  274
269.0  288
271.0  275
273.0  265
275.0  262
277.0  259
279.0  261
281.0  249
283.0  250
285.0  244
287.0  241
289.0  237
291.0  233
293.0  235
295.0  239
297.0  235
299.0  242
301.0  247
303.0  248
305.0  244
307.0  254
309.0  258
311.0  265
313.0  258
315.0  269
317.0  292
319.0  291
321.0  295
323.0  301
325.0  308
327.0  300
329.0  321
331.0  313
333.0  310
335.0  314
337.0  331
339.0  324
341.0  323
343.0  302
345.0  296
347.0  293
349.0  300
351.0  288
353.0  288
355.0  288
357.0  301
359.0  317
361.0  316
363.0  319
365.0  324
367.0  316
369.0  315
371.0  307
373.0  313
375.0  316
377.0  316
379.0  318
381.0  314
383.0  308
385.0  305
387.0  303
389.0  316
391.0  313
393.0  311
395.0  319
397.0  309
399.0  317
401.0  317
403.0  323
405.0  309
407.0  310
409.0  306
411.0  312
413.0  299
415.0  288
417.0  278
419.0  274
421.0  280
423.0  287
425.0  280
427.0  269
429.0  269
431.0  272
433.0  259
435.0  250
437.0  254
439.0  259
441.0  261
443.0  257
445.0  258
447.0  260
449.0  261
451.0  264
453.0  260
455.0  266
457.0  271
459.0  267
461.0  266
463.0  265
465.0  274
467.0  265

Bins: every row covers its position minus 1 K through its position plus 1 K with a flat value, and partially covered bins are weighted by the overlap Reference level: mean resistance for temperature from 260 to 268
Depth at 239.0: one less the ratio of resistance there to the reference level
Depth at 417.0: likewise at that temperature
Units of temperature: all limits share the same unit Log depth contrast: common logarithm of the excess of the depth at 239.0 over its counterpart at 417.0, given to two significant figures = -1.5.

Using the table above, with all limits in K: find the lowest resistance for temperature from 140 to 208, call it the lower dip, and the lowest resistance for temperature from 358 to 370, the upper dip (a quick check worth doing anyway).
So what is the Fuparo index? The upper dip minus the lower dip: 70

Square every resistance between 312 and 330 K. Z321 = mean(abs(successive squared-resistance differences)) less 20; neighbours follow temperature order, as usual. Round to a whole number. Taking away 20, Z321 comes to 5901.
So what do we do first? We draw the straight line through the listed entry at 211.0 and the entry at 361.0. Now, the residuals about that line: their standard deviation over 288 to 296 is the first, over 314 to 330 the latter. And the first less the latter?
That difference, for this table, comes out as -12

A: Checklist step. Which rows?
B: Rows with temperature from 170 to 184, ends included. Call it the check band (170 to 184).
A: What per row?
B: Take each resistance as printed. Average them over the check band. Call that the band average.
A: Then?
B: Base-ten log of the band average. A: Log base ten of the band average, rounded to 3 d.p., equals 2.403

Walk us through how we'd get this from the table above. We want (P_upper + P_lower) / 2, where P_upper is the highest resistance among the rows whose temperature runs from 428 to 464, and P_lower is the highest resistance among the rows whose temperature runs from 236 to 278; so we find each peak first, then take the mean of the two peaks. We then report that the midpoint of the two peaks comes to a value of 280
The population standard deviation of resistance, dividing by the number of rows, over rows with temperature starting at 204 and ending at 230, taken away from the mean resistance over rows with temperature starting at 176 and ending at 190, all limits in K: 234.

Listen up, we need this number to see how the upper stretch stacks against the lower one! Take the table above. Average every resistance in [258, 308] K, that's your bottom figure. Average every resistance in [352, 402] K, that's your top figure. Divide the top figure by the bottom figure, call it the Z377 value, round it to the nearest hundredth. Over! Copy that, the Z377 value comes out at 1.22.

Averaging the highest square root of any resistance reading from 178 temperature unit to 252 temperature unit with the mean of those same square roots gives 17.0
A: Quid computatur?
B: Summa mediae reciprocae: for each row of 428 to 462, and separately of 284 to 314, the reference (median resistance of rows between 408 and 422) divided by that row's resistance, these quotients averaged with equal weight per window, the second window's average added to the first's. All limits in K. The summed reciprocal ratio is 2.28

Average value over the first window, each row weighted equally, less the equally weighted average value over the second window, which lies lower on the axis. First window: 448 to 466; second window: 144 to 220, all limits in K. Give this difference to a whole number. -1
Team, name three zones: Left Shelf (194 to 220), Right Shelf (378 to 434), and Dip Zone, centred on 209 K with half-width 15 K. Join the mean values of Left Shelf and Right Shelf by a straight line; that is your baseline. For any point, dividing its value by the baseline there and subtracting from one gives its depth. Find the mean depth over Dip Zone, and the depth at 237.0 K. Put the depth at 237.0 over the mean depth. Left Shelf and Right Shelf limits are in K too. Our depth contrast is 8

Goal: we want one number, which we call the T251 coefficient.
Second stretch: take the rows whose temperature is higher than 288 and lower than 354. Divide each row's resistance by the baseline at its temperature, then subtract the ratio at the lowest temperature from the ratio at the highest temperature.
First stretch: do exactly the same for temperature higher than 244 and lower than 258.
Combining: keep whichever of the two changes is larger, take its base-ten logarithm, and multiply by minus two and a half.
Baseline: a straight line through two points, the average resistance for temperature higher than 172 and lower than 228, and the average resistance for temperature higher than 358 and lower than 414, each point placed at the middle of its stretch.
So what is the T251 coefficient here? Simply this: 2.3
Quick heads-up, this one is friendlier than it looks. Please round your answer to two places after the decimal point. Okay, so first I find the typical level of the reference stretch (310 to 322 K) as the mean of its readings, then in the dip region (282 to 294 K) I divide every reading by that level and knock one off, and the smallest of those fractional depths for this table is -0.16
